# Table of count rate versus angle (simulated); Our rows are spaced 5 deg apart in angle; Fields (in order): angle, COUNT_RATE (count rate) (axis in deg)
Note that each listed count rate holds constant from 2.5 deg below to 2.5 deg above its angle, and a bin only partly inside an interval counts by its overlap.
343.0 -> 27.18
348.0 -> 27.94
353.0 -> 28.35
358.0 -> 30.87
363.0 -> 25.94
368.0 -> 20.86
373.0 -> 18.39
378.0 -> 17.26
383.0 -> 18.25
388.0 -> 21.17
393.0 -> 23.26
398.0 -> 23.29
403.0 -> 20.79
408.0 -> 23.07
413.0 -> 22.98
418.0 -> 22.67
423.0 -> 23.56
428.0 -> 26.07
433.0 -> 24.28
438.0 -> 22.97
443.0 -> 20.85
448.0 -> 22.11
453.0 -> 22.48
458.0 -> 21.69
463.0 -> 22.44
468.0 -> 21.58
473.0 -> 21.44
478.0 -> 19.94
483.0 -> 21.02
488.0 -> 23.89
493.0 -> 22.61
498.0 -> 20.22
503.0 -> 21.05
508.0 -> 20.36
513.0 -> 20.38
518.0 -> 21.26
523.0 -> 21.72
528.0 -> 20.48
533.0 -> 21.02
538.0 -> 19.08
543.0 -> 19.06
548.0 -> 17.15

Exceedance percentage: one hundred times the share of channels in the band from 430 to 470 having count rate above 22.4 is 50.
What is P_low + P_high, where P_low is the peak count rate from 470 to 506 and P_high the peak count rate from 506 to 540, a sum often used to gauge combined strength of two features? 45.6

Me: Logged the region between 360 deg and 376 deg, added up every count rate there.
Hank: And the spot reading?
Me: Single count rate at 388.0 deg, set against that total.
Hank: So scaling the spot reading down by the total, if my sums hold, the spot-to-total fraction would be 0.325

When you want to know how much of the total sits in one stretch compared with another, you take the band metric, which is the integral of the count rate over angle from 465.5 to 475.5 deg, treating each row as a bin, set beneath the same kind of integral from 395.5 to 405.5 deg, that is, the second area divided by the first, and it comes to 1.02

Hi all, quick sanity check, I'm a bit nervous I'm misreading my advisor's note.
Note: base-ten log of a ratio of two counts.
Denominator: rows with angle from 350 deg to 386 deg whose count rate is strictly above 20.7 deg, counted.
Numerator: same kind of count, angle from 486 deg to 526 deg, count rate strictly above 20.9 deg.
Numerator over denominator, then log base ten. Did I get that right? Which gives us 0.10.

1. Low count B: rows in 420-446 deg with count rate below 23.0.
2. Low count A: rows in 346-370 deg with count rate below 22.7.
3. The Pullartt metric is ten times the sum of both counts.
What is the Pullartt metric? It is 30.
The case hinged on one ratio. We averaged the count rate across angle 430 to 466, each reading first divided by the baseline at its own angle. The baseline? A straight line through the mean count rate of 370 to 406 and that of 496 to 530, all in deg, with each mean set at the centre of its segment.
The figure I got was 1.09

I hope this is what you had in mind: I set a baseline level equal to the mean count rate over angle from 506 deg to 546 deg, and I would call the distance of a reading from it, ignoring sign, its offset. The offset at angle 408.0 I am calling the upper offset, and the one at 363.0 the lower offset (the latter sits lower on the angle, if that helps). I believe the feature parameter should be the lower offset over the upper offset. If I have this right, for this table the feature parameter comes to 2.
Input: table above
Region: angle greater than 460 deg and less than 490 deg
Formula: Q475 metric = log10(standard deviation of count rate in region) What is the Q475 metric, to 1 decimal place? 0.1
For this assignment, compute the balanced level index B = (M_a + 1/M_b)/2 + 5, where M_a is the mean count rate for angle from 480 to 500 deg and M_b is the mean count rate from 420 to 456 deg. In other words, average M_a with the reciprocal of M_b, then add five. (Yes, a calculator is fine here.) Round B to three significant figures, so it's 16.0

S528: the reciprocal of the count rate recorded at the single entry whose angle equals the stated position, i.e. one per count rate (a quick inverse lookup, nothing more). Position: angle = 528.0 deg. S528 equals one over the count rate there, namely 0.049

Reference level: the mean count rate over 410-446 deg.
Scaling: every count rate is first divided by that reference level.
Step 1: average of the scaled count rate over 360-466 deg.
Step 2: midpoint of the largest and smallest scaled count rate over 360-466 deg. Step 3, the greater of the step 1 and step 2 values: 0.95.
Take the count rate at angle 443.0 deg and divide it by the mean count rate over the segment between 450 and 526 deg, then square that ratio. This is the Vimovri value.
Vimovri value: 0.94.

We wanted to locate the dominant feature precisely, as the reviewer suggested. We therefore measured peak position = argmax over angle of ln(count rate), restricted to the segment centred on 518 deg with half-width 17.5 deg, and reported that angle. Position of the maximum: 523.0 deg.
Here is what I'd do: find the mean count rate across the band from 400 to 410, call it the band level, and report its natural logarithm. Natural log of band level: 3.088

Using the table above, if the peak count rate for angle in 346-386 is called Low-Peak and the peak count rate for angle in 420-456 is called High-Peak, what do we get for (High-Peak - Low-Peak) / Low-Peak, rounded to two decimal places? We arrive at -0.16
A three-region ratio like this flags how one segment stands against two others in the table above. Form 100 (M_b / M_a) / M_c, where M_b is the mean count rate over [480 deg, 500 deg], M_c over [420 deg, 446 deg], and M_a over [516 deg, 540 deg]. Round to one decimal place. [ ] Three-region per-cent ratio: 4.5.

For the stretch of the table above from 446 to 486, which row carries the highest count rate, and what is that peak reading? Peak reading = 22.48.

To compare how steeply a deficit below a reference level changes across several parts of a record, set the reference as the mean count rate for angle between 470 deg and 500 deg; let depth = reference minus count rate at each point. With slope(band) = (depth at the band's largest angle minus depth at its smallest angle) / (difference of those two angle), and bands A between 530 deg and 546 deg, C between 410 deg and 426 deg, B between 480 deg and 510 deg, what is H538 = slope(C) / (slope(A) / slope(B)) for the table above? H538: 0.0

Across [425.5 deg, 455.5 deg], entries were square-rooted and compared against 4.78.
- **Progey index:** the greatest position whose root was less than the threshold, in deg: 453.0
